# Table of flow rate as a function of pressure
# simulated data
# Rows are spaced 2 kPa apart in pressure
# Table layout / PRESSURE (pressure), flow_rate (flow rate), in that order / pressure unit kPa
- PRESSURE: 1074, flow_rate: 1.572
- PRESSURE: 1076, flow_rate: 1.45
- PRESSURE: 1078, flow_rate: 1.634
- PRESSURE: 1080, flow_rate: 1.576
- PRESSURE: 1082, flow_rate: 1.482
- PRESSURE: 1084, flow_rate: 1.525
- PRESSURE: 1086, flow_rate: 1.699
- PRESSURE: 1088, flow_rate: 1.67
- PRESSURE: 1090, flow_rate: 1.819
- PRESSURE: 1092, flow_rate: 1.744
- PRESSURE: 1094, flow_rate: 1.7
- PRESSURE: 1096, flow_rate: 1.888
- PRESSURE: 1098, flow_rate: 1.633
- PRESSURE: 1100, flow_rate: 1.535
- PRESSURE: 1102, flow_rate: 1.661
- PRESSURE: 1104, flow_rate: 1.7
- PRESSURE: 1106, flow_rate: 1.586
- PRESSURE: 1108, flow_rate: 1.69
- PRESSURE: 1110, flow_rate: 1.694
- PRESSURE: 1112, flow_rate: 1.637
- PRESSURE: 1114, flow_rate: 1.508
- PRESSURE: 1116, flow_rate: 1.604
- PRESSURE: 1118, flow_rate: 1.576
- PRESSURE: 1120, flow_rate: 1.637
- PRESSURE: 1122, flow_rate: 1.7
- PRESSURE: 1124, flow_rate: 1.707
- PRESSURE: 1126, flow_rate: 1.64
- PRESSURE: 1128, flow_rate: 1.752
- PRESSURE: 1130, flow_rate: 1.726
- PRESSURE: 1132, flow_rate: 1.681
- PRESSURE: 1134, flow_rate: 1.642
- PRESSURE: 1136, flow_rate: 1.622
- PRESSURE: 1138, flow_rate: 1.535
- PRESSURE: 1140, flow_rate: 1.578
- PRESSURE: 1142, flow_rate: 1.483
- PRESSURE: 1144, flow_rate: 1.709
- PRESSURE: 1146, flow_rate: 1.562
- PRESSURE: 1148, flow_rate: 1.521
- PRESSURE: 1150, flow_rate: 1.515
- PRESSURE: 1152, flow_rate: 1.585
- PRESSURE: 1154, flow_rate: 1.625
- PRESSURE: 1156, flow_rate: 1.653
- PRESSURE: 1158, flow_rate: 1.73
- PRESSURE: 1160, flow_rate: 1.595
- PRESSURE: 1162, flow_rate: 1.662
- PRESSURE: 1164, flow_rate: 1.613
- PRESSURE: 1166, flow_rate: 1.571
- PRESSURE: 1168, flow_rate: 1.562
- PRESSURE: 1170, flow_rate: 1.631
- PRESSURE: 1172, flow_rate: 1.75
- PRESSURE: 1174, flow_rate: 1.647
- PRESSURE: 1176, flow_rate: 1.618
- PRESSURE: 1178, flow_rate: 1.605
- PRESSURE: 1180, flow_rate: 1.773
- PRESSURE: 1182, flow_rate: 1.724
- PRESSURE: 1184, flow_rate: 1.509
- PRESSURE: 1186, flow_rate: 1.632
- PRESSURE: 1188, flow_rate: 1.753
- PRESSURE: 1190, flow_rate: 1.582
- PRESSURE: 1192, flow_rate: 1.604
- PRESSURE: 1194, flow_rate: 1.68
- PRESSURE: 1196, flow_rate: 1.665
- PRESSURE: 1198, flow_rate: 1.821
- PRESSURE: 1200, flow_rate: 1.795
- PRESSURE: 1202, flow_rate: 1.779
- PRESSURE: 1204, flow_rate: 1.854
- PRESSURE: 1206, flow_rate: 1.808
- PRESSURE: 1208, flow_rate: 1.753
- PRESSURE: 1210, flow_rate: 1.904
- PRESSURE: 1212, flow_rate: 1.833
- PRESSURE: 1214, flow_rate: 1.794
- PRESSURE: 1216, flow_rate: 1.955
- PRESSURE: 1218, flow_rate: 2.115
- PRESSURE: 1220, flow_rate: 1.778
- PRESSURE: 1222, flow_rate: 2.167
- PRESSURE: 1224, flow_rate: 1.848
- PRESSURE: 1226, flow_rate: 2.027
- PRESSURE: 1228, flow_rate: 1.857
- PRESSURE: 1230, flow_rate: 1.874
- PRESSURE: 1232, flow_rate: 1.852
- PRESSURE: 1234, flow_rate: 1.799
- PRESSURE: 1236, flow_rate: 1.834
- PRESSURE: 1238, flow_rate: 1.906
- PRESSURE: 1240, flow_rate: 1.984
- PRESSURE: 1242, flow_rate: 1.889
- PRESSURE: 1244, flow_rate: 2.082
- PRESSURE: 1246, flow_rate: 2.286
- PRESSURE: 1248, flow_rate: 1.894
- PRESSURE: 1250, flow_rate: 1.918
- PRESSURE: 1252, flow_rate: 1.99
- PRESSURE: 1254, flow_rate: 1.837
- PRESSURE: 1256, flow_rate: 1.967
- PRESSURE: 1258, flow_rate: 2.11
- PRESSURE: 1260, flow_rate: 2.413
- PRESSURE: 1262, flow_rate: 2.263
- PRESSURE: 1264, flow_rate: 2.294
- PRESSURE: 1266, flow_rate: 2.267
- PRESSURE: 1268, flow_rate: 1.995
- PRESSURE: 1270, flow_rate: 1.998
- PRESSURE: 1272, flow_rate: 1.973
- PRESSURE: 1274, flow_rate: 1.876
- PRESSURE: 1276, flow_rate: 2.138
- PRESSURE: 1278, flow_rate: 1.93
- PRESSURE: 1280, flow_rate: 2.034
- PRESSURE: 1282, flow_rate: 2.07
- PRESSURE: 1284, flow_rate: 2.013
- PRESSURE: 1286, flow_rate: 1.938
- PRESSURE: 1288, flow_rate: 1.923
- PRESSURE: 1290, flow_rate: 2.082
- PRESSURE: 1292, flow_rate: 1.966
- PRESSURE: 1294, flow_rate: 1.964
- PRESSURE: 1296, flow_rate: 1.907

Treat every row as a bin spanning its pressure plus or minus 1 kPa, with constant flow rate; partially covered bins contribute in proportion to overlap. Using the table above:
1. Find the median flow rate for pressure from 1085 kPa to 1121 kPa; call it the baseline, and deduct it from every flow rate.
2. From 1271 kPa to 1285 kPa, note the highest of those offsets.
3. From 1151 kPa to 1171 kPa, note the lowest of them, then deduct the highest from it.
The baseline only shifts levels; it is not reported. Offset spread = -0.58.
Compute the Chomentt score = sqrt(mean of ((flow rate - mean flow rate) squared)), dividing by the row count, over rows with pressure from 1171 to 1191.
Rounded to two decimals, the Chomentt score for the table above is 0.08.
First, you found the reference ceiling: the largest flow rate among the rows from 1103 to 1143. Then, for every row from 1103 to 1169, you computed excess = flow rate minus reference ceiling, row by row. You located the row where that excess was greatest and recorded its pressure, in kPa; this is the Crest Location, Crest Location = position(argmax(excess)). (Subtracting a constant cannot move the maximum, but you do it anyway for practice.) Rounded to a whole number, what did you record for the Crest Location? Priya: 1128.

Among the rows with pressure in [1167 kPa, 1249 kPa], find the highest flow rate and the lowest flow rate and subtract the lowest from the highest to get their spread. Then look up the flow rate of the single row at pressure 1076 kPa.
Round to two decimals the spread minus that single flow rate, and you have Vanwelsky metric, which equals -0.67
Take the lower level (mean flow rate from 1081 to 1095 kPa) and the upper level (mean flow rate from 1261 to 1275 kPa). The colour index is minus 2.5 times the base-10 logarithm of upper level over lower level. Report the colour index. -0.25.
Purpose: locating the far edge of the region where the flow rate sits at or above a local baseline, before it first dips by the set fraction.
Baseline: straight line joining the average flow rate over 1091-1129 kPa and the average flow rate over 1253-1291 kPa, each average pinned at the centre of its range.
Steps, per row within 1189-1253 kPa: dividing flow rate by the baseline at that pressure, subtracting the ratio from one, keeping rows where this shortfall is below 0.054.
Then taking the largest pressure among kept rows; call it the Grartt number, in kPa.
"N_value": 1252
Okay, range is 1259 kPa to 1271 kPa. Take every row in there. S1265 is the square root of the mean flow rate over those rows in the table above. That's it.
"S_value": 1.48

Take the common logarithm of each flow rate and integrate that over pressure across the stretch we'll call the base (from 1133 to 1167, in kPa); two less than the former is 4.9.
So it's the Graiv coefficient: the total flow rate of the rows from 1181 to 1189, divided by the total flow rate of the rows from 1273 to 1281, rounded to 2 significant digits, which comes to 0.83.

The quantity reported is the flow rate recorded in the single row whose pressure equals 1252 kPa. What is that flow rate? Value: 1.99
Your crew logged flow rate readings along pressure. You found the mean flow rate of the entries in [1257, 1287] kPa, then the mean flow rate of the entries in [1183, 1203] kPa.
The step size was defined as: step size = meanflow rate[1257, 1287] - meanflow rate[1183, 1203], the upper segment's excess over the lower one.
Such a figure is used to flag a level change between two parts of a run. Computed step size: 0.41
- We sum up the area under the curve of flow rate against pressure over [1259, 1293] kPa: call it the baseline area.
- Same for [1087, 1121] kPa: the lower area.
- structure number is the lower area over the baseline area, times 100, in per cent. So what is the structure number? 80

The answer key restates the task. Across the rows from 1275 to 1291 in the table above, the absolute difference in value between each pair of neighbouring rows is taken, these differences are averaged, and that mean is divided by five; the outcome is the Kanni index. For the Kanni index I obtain 0.019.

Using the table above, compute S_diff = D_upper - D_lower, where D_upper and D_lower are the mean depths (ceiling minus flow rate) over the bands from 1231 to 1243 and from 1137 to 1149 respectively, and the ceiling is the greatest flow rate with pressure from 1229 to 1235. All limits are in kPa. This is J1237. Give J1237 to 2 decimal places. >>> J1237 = -0.31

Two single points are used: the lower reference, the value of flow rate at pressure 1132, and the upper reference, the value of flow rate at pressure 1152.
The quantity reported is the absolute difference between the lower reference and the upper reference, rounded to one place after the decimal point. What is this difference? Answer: 0.1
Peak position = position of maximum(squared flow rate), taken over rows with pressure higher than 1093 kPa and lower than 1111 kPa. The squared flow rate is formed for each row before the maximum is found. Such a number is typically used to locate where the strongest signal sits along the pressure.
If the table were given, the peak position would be 1096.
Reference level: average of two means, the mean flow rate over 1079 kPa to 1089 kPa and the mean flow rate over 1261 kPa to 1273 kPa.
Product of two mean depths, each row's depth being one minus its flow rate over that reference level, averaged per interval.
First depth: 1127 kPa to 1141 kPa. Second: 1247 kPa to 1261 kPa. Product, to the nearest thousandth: -0.010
